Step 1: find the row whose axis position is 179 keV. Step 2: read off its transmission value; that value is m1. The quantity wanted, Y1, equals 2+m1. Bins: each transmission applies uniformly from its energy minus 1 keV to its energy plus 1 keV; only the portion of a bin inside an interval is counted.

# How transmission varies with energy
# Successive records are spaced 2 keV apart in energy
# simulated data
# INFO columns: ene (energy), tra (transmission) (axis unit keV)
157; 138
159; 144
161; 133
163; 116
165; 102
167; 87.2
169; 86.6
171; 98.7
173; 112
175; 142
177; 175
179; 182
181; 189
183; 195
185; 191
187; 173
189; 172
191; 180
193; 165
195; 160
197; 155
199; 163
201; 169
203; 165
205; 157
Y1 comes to 184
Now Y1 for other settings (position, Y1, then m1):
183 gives 197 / 195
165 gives 104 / 102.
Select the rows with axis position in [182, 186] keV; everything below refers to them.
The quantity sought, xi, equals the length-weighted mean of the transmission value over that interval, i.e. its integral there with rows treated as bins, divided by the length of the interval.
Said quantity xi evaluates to 193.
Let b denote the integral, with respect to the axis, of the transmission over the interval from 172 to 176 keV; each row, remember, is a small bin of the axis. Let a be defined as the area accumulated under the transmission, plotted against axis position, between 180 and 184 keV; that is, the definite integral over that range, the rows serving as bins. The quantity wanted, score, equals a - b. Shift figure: 260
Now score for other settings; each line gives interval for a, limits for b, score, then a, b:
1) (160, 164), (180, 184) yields -270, 498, 768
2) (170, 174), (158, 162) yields -133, 421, 554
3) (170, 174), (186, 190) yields -269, 421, 690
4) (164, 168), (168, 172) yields 8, 378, 371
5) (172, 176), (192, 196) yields -142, 508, 650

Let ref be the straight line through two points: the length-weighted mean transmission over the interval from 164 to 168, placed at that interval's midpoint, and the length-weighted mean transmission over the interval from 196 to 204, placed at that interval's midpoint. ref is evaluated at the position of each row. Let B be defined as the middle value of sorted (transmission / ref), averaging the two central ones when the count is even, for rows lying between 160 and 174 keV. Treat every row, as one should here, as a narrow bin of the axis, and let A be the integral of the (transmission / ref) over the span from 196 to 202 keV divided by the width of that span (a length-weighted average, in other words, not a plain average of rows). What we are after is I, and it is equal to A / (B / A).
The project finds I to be 0.99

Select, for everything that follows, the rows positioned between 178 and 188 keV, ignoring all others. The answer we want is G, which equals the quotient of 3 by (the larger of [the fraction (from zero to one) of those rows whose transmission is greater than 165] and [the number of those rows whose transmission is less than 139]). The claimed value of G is 3.0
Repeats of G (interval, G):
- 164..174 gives 0.6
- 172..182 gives 3.0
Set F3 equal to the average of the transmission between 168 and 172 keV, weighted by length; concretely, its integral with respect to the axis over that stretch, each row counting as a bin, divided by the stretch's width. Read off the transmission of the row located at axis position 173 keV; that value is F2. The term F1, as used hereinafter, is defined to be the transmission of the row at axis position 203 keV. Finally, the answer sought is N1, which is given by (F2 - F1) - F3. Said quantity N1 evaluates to -146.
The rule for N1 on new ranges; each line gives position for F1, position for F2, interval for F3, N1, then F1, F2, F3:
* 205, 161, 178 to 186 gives -213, 157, 133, 189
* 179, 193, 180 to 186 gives -209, 182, 165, 192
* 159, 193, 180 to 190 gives -163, 144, 165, 184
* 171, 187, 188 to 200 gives -92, 98.7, 173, 166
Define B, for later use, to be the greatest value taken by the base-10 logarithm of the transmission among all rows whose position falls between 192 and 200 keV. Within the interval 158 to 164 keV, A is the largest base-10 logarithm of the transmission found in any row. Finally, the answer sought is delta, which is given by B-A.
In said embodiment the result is 0.06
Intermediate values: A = 2.16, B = 2.22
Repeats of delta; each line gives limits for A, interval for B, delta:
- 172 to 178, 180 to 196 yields 0.05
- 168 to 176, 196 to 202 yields 0.08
